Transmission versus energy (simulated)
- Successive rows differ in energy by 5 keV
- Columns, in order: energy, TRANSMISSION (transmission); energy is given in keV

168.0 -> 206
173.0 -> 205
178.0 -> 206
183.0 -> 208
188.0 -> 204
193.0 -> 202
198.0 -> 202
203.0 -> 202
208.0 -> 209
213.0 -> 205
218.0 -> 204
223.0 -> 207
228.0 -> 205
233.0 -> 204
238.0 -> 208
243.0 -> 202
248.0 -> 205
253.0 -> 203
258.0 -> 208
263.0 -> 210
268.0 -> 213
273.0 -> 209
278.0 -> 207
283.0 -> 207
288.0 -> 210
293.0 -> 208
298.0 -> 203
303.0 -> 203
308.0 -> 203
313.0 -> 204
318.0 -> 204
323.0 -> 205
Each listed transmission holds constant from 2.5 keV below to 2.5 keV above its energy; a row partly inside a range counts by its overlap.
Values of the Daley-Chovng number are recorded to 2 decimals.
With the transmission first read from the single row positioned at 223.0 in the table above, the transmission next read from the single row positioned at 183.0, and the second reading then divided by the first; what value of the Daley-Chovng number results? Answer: 1.00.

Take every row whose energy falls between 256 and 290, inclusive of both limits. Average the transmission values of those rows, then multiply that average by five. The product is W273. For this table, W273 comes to 1046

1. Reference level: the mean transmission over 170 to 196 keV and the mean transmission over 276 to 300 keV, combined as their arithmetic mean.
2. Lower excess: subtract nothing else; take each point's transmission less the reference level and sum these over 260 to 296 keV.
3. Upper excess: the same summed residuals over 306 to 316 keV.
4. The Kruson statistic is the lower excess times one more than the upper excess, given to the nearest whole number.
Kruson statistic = -88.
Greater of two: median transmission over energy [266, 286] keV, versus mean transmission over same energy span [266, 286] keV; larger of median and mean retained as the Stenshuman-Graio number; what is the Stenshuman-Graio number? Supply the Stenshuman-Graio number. 209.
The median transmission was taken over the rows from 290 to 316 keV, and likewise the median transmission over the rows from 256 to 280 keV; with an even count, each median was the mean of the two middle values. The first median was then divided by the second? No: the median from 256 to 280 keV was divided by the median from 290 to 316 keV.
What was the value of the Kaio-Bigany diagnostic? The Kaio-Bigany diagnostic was 1.03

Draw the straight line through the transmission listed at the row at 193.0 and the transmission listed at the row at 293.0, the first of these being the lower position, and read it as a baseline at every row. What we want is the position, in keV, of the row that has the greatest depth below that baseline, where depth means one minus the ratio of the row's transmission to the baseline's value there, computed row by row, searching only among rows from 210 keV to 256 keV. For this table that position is 243.0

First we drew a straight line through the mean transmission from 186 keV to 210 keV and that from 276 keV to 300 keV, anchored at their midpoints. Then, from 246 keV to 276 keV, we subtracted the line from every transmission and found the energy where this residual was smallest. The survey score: 253.0 keV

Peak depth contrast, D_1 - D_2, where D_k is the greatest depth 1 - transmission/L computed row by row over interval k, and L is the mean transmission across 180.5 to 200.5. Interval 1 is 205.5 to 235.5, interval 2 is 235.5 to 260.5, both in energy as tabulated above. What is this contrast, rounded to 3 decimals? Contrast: -0.010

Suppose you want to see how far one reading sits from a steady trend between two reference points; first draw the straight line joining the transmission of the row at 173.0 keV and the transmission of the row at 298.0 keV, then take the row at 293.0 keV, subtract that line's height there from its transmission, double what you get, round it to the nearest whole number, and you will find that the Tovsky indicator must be 10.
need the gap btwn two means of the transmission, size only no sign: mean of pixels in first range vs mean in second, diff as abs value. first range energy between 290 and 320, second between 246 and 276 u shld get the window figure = 3.8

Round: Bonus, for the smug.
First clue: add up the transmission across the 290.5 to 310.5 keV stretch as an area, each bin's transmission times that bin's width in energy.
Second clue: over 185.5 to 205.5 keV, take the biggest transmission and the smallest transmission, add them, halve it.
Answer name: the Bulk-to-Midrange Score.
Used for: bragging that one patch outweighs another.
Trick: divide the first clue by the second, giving 20.1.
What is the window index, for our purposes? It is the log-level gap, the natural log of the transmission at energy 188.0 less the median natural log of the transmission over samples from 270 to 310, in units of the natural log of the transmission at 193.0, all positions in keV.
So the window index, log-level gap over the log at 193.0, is -0.0028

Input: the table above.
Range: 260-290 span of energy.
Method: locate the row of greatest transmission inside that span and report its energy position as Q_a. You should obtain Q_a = 268.0 keV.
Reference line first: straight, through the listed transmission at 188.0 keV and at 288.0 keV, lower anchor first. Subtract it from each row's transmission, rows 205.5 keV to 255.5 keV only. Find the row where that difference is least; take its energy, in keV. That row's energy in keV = 243.0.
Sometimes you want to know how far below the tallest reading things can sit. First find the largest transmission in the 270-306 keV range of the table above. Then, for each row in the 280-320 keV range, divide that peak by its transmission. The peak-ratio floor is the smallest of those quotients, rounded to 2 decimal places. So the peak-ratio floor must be 1.00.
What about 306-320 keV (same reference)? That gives 1.03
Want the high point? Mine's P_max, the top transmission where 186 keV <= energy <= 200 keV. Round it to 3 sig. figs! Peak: 204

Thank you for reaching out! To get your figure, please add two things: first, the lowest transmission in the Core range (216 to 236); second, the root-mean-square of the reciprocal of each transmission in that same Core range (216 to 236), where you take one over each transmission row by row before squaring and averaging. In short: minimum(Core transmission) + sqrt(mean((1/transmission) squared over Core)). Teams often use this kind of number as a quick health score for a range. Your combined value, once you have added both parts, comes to 204.0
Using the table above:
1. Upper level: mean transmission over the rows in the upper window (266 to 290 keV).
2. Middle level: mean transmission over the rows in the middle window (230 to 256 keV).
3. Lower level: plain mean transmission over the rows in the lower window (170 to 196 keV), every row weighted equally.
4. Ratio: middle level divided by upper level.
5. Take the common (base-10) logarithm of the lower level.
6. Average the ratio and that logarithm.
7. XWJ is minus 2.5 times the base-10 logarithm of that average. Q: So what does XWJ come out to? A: -0.540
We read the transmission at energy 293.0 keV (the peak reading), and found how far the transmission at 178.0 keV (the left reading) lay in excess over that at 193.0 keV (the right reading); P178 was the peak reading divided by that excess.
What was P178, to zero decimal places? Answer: 52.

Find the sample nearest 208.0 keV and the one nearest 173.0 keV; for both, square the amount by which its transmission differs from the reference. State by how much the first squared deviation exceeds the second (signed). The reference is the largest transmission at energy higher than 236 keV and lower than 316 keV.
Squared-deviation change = -48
